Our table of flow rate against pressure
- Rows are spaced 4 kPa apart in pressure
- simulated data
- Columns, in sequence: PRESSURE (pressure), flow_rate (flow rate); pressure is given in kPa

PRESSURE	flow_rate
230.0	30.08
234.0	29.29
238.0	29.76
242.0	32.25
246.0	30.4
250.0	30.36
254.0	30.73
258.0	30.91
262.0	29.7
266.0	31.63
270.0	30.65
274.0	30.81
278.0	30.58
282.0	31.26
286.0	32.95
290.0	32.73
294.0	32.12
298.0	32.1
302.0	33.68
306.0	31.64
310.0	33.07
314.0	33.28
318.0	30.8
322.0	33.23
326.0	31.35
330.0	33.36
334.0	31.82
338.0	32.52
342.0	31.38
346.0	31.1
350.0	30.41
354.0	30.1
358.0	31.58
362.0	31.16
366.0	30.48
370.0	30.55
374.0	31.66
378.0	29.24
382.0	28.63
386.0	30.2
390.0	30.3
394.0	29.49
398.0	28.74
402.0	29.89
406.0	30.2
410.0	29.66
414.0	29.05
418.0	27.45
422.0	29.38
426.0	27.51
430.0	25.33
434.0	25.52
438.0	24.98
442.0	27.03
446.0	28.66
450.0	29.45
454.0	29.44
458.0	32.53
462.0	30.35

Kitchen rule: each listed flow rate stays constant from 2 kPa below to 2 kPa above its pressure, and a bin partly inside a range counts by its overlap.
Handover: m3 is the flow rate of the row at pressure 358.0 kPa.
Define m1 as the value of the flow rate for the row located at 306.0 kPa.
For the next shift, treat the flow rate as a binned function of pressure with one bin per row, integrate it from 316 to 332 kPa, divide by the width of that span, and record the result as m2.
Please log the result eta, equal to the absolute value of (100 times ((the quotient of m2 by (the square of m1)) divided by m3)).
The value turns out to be 0.102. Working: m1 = 31.64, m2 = 32.2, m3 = 31.58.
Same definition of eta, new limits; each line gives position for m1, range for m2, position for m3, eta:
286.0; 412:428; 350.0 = 0.086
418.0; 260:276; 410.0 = 0.137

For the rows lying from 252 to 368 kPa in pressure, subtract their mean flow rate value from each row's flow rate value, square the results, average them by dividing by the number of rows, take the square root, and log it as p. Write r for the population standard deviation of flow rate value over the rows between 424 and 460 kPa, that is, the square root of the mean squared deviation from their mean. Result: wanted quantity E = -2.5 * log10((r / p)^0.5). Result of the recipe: -0.4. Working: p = 1.1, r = 2.32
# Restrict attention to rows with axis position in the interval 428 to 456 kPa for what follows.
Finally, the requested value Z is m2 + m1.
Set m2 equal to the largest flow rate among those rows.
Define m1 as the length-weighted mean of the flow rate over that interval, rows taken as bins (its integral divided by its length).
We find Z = 57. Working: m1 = 27.2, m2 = 29.45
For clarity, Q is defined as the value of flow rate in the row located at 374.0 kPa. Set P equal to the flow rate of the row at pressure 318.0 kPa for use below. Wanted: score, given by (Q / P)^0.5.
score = 1.01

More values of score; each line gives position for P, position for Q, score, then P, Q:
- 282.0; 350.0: 0.99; 31.26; 30.41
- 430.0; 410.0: 1.08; 25.33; 29.66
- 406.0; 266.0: 1.02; 30.2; 31.63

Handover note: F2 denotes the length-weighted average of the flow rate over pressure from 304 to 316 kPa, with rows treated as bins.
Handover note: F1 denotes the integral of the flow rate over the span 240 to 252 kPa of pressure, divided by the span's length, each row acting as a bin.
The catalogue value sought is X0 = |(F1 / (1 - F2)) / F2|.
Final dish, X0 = 0.0300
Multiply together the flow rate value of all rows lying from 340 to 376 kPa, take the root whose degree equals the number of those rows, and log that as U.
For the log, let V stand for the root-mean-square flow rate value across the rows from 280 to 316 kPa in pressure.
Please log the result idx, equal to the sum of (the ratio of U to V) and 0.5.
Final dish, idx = 1.45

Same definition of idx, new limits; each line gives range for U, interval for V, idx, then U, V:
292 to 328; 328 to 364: 1.53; 32.3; 31.5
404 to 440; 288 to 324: 1.35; 27.6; 32.5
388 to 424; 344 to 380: 1.46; 29.3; 30.7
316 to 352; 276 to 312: 1.48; 31.8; 32.2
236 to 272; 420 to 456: 1.62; 30.7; 27.5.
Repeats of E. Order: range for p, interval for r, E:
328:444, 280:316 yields 0.5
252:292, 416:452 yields -0.3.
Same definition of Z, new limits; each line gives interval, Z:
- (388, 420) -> 60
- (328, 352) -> 65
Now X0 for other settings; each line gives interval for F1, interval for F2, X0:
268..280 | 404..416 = 0.0361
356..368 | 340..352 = 0.0335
